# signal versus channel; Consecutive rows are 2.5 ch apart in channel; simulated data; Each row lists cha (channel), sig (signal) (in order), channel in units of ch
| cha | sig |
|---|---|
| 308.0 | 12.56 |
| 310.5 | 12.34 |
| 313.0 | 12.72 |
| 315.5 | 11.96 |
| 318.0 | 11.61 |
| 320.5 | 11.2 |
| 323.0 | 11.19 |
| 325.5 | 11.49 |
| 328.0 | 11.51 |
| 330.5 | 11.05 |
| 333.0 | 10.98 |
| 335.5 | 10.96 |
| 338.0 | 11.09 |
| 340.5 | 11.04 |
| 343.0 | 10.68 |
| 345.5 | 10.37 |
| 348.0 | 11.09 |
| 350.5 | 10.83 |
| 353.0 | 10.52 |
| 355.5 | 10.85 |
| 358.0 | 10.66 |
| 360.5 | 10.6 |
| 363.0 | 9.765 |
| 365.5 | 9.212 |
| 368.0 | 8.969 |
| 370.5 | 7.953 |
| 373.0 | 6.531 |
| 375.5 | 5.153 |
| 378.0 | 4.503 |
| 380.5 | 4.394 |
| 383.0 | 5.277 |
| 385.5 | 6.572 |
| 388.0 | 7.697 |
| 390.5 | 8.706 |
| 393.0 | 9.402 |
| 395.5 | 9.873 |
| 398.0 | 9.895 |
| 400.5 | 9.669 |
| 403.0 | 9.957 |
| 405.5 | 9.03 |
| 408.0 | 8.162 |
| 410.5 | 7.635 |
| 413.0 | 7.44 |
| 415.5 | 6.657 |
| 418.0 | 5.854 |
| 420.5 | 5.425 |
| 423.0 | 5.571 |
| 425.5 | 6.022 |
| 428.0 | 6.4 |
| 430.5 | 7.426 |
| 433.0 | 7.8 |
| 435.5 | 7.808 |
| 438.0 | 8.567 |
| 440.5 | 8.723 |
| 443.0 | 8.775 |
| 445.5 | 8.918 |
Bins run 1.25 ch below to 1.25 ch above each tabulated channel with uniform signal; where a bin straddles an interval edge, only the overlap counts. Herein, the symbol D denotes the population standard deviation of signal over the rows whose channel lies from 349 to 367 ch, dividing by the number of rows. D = 0.6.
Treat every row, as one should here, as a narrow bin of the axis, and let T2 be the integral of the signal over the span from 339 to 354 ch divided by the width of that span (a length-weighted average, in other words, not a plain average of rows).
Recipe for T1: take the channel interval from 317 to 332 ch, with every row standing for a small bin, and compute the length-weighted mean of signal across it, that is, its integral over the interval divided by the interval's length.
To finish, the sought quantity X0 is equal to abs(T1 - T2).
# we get 1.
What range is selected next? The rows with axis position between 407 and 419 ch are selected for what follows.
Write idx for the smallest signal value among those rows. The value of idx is 5.854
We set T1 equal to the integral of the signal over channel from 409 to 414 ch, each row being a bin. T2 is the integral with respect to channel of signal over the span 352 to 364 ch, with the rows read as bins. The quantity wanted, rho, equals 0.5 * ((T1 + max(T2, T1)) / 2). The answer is 41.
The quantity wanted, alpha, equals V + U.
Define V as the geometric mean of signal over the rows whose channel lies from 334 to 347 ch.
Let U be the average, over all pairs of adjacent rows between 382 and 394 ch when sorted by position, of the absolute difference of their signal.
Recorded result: 11.9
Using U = 1.03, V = 11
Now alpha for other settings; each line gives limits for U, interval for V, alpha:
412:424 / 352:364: 11.0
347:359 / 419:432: 6.4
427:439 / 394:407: 10.2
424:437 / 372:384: 5.6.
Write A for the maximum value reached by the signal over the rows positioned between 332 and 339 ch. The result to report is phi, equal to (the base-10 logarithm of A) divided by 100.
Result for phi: 0.0104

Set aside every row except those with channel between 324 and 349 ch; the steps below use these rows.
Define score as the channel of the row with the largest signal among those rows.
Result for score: 328.0 ch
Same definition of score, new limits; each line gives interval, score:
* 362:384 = 363.0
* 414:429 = 415.5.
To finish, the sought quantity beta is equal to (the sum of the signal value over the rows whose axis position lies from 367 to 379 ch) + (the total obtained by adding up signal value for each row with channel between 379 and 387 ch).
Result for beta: 49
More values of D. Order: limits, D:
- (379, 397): 1.9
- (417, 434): 0.9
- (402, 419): 1.3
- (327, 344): 0.2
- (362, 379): 1.9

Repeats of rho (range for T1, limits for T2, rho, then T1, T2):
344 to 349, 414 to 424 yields 28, 54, 59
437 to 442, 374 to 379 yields 22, 43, 25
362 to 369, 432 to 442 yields 37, 65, 82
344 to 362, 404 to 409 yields 96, 192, 43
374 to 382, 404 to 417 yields 35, 38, 101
